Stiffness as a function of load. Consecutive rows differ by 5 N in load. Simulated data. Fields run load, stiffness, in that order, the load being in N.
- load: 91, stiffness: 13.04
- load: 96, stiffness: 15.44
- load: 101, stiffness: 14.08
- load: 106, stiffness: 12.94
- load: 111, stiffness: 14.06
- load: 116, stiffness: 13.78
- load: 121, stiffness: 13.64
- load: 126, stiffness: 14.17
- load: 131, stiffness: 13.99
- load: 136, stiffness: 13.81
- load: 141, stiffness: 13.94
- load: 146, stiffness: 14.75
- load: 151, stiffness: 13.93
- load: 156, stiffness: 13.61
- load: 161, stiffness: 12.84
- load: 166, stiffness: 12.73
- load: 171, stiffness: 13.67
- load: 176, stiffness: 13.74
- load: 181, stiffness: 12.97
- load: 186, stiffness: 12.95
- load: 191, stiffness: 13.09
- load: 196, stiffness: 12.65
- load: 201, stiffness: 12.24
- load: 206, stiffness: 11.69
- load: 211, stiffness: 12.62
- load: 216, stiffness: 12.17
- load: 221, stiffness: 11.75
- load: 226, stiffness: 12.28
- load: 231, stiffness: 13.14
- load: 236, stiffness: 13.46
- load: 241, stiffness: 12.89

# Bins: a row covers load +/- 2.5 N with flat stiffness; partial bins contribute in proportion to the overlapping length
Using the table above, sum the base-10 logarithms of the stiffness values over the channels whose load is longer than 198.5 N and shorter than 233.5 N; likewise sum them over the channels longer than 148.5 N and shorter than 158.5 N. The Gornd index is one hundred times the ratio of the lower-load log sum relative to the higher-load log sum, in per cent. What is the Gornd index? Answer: 30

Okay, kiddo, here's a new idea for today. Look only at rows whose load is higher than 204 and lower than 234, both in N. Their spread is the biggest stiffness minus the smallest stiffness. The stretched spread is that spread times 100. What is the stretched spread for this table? 145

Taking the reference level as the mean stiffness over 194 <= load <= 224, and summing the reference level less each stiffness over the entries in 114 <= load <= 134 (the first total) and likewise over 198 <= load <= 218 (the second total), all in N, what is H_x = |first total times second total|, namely 0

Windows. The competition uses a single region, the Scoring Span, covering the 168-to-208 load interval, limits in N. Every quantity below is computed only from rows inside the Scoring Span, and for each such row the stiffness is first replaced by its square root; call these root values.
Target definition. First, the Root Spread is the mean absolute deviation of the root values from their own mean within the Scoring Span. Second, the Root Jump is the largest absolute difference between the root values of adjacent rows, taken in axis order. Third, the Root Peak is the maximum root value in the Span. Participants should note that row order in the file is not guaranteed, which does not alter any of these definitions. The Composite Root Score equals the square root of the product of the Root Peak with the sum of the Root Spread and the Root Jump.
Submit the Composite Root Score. 0.81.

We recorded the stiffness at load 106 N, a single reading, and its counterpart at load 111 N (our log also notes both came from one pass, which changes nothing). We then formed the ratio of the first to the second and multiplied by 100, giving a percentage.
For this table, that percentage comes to 92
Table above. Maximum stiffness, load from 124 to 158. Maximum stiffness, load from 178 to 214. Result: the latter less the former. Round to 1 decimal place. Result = -1.7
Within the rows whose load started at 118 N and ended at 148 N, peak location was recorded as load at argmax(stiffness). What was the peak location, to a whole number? 146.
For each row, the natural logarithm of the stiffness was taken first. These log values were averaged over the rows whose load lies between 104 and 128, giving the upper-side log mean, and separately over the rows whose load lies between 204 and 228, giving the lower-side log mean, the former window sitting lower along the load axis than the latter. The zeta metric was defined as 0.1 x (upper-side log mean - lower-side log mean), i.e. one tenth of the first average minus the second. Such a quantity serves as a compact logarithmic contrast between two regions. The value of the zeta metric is 0.013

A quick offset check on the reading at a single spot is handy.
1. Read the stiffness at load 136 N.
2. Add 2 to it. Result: 15.8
